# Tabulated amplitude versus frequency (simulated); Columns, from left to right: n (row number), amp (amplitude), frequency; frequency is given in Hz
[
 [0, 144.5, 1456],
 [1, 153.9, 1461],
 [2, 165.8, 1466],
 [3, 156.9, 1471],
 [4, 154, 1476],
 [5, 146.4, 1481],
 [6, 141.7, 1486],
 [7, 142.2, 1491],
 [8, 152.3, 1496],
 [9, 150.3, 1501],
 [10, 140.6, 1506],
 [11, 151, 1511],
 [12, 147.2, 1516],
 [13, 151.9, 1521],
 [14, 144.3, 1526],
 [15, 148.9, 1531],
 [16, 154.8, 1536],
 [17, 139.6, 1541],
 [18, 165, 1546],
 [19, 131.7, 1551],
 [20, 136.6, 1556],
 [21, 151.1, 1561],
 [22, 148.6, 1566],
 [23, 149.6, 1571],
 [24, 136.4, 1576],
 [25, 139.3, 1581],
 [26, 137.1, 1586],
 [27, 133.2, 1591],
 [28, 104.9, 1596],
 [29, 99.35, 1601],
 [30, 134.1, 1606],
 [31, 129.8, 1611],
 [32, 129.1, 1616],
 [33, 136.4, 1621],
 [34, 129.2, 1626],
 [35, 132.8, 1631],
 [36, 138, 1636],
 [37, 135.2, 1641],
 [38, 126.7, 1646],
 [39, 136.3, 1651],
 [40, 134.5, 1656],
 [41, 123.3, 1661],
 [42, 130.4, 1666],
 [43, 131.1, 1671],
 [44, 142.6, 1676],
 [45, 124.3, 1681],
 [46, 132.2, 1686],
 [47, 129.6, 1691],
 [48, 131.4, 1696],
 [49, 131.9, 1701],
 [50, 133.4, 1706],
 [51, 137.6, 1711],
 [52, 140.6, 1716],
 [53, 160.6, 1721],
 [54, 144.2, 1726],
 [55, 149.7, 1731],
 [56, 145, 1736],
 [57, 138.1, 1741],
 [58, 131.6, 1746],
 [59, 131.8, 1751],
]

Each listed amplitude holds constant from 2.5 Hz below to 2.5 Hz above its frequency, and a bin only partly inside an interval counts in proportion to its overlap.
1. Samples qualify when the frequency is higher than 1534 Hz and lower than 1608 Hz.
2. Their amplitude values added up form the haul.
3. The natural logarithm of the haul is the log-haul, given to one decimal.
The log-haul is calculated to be 7.6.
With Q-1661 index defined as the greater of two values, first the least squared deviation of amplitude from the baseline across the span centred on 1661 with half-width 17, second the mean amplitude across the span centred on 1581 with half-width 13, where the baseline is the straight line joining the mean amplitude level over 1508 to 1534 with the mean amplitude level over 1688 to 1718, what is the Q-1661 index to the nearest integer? 139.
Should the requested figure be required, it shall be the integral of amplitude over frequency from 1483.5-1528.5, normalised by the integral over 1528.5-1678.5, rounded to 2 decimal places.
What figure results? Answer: 0.33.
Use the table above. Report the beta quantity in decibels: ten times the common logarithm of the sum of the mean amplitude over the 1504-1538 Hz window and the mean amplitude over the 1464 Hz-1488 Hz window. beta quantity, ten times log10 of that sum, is 24.8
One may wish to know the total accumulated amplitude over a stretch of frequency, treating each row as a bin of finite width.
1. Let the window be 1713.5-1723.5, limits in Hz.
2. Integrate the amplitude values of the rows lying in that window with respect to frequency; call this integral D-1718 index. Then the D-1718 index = 1506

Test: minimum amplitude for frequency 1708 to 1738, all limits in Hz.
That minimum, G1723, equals 137.6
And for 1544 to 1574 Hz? 131.7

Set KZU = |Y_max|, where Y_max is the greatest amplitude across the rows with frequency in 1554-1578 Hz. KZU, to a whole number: 151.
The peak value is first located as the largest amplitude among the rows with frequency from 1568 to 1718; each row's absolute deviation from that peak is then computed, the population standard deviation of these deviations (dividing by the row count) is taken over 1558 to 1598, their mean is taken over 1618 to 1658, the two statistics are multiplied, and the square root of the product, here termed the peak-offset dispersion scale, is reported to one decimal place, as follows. 14.7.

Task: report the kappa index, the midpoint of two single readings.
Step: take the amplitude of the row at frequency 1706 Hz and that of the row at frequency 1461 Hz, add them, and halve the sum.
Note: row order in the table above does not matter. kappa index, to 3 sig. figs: 144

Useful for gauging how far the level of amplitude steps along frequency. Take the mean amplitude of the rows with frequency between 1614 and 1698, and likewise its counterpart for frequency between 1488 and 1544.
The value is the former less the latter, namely -16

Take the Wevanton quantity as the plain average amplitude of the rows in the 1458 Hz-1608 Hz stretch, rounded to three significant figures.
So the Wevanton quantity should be 144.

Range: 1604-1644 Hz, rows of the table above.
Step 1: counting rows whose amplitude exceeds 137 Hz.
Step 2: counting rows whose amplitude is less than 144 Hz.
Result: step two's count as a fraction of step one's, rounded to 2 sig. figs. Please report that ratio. 8.0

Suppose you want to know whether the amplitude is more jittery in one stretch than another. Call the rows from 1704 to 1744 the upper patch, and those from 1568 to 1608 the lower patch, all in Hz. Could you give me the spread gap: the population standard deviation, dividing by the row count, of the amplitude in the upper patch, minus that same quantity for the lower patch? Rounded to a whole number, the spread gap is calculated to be -8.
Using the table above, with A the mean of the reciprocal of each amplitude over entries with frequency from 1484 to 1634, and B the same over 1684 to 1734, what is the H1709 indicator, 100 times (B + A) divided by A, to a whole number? 200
